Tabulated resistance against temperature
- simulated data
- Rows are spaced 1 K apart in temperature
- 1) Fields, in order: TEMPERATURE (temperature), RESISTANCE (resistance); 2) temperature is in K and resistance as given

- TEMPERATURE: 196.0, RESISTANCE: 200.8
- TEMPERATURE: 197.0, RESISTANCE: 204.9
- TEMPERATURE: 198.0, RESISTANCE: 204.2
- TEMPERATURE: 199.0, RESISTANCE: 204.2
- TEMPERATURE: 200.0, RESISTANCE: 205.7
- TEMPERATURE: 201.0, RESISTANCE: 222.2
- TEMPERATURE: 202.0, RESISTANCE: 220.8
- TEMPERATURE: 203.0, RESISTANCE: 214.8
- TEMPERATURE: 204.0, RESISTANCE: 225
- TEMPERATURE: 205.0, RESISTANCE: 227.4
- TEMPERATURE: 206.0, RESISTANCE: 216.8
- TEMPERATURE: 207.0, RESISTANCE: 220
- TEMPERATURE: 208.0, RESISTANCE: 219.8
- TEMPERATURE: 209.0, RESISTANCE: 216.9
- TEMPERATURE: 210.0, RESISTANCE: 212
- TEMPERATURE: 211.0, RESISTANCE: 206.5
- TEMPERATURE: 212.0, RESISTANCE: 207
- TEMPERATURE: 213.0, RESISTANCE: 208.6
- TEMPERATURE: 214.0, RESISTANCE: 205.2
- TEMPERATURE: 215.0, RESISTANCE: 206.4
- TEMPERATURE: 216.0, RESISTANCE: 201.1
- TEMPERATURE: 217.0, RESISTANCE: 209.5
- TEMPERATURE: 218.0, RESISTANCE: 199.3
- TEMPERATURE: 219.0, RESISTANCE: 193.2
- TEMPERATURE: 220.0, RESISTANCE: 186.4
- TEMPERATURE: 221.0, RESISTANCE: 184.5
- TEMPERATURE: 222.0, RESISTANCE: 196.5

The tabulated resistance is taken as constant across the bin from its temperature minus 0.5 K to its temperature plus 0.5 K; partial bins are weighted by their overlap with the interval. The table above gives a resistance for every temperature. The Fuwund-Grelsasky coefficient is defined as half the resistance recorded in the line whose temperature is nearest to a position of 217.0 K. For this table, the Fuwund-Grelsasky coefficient 105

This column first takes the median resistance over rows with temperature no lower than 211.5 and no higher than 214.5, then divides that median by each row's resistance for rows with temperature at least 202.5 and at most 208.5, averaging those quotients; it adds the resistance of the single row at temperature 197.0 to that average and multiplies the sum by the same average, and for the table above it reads 193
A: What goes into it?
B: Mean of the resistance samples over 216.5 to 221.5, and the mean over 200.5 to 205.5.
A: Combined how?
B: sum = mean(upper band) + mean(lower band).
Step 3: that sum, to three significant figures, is 417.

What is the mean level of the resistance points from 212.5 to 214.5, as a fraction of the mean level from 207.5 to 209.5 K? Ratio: 0.95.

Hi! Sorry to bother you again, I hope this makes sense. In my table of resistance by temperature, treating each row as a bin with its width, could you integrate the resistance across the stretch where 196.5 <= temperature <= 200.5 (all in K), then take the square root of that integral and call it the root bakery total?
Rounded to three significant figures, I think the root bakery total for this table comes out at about 28.6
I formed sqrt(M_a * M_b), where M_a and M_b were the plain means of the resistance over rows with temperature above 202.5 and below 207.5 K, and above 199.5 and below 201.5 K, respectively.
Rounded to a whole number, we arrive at 217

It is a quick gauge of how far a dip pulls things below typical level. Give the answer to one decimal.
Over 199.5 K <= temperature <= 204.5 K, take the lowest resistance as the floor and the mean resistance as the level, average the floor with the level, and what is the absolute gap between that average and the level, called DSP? 6.0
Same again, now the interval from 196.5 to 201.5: 2.0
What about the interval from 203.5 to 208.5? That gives 2.5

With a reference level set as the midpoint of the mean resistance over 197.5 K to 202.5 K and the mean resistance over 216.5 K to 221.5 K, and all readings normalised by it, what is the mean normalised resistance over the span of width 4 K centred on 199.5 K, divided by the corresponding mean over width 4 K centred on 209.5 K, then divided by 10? 0.098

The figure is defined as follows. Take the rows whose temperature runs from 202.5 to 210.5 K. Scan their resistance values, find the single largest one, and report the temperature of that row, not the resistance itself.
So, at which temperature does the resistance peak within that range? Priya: 205.0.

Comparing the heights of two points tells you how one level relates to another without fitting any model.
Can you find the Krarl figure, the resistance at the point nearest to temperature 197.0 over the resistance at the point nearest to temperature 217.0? 0.98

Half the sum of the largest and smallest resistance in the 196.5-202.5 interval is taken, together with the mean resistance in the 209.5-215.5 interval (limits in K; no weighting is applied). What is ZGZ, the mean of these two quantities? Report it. 210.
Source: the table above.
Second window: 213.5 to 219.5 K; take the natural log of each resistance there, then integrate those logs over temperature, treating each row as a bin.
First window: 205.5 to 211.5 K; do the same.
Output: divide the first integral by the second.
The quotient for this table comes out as 1.01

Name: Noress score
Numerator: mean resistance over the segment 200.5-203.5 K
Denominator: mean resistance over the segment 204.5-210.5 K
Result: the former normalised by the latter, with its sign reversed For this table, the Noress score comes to -1.00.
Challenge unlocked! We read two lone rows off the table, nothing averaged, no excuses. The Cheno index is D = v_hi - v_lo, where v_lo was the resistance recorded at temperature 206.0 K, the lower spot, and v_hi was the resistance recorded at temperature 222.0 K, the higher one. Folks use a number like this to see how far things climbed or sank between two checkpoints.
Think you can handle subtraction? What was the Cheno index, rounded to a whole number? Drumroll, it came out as -20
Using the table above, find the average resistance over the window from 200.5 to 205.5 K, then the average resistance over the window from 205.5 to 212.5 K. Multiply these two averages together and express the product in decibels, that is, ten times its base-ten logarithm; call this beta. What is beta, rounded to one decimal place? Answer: 46.8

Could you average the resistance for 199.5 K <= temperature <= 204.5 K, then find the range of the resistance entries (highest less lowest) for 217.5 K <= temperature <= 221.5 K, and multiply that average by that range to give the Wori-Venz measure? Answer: 3222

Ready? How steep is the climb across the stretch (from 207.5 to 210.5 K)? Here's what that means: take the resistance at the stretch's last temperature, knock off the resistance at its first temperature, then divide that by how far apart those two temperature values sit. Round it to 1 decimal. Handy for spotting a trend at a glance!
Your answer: -3.9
